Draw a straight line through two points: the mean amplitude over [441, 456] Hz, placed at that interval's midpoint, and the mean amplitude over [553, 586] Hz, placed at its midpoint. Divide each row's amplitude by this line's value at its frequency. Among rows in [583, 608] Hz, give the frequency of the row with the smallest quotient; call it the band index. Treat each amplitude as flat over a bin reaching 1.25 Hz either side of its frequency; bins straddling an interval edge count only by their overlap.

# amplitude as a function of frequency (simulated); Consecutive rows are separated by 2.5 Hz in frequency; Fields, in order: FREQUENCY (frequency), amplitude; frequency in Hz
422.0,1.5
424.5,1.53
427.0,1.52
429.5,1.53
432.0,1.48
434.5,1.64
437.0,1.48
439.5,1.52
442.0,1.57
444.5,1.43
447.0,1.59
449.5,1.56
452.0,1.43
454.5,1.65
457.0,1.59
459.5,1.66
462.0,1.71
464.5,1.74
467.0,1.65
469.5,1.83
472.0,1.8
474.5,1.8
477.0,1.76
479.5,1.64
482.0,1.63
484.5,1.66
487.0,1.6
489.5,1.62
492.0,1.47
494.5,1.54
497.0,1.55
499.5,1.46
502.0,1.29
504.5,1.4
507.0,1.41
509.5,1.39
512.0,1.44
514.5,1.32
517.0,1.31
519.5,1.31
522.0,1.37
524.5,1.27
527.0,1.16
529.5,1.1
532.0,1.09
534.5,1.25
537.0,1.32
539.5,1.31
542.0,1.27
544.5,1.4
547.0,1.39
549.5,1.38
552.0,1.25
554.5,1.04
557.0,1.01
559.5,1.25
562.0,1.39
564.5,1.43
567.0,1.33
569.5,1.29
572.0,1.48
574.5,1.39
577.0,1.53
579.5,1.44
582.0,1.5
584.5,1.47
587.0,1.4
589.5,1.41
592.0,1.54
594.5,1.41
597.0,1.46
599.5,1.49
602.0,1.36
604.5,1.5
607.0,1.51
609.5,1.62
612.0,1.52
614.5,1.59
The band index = 602.0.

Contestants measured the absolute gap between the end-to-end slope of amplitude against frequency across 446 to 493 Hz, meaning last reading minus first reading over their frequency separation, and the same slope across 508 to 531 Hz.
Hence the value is 0.012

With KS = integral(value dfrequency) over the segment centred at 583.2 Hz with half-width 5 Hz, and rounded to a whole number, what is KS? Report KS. 15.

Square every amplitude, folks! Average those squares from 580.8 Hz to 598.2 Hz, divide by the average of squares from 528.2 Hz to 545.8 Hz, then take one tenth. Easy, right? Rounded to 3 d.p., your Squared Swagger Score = 0.135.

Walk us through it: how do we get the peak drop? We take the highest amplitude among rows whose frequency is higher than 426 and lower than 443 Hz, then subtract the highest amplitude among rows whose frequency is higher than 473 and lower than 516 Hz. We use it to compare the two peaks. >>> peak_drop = -0.16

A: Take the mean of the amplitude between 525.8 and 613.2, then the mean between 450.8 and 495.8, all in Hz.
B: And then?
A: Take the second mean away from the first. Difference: -0.29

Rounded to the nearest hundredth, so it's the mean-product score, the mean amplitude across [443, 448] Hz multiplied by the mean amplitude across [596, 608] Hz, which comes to 2.21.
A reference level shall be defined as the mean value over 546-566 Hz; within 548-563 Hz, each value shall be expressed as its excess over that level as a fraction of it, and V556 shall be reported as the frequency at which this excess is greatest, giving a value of 562.0 Hz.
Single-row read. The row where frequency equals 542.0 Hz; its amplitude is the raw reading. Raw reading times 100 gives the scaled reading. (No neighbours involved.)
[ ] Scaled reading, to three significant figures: 127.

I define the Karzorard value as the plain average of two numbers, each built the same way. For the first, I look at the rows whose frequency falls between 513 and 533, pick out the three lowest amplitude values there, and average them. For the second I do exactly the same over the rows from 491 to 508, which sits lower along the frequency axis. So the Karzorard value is 1.24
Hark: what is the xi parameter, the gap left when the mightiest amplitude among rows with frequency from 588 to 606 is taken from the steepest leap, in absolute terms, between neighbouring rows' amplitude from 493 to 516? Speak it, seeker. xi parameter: -1.37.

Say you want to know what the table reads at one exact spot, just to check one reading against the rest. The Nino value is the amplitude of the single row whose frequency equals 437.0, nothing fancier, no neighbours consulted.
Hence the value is 1.48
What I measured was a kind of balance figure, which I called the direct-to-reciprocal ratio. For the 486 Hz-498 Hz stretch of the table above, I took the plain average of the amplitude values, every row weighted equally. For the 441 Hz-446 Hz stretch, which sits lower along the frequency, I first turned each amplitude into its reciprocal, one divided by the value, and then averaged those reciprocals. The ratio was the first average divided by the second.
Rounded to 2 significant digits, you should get 2.3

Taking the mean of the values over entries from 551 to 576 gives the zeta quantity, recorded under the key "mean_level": 1.29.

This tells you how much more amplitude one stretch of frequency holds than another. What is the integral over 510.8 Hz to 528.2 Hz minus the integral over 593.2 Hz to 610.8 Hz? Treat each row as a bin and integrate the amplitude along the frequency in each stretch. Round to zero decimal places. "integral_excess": -3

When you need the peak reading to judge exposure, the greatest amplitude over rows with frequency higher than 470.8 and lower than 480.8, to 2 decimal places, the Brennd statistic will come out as 1.80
